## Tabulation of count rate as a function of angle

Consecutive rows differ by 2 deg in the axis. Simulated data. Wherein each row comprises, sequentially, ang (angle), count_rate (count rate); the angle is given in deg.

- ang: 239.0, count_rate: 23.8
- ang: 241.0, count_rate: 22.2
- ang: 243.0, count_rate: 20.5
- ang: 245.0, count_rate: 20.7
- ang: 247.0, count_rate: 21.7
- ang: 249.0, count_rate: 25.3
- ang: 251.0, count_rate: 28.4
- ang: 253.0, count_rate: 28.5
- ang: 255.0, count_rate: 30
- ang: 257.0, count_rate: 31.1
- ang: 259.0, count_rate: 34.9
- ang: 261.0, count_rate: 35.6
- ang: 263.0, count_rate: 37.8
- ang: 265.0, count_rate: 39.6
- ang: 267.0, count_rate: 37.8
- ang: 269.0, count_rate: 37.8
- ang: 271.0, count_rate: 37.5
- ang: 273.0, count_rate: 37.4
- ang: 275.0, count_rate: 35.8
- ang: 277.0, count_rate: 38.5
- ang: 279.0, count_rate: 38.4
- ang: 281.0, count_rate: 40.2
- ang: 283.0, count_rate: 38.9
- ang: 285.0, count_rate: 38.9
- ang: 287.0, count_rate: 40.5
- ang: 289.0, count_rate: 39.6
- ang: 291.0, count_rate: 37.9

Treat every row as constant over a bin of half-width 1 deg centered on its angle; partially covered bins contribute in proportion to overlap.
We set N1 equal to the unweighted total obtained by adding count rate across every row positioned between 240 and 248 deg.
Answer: 85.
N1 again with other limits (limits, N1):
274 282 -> 153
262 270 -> 153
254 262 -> 132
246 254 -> 104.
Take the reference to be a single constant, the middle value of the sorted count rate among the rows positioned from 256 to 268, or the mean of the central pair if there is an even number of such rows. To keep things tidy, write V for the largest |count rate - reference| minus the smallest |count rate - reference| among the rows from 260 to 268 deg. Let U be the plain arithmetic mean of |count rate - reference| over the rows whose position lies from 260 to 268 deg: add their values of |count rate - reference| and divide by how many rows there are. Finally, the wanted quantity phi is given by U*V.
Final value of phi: 3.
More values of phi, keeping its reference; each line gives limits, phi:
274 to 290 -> 7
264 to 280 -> 3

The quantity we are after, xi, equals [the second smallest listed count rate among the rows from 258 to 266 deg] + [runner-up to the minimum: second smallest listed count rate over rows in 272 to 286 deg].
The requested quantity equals 73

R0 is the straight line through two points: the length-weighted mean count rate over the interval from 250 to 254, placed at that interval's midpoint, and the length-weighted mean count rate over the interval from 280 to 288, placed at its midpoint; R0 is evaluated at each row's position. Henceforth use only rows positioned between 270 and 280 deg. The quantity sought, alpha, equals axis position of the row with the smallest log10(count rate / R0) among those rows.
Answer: 275.0 deg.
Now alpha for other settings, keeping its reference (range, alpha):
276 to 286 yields 285.0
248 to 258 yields 249.0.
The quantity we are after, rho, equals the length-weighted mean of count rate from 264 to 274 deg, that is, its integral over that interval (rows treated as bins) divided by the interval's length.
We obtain 38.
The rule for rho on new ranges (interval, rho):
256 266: 36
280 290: 40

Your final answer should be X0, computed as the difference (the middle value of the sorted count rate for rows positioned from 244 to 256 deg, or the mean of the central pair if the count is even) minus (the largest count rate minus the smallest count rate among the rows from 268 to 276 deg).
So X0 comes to 25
